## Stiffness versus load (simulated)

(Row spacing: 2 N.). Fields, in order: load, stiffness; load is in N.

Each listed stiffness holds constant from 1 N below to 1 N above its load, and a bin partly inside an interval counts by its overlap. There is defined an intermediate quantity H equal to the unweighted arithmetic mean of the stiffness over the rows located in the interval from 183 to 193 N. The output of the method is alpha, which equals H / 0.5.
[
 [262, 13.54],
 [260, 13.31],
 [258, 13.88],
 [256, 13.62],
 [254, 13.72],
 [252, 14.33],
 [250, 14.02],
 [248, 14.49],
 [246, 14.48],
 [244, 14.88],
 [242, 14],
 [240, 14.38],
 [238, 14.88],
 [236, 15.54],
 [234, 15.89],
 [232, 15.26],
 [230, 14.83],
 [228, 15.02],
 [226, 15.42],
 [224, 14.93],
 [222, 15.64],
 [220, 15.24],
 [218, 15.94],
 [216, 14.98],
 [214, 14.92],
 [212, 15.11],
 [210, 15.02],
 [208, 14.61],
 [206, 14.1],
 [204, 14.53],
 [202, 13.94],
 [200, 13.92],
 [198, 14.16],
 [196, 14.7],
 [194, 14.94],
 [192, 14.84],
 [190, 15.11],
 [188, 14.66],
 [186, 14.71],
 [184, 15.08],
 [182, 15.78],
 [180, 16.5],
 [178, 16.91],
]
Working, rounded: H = 14.9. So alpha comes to 29.8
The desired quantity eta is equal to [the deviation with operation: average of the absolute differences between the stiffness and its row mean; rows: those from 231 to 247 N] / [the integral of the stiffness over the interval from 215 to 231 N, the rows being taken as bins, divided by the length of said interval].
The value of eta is 0.032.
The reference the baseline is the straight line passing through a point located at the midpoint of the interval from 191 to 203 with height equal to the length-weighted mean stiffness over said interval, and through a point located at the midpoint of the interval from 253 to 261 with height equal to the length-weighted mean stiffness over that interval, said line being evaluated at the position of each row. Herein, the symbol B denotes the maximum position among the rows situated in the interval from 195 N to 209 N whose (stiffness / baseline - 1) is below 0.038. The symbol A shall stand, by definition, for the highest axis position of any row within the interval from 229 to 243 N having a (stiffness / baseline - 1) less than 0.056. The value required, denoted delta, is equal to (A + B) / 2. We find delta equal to 225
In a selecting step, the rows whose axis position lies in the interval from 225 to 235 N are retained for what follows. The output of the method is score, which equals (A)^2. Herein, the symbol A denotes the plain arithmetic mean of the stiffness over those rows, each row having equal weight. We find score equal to 234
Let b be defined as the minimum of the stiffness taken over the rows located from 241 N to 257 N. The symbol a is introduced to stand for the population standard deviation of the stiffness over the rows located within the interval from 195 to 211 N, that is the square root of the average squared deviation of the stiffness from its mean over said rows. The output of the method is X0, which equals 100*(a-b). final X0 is -1325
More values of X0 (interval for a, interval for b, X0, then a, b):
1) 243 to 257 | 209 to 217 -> -1450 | 0.42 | 14.92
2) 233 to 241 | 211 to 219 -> -1434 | 0.58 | 14.92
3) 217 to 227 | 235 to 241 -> -1404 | 0.34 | 14.38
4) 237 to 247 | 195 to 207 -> -1359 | 0.33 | 13.92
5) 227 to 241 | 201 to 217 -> -1348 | 0.46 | 13.94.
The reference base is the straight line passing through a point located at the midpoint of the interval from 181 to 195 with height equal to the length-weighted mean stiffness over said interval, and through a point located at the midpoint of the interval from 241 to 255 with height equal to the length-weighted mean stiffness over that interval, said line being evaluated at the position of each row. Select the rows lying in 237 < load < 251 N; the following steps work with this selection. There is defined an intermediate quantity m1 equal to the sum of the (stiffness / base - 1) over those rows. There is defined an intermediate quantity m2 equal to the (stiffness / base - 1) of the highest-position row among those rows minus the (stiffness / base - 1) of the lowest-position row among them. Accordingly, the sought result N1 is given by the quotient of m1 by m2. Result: -1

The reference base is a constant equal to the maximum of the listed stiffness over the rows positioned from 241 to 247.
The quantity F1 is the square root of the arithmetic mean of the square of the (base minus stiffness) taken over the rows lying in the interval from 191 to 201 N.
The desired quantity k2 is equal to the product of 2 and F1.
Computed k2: 1.09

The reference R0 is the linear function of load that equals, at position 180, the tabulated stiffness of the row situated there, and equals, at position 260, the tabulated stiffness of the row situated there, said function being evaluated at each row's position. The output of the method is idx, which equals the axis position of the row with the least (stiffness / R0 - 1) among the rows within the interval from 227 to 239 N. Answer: 230 N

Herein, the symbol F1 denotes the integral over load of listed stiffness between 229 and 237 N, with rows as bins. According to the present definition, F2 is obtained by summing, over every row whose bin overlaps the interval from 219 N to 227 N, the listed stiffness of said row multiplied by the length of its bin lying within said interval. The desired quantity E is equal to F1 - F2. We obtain 1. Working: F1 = 123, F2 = 122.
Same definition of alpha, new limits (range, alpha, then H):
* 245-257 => 28.2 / 14.1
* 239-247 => 28.9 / 14.4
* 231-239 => 30.8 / 15.4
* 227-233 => 30.1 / 15.0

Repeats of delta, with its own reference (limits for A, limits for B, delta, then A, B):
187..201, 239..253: 225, 200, 250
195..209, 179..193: 200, 208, 192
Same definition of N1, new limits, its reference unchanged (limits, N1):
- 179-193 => -1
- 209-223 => 5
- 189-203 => 3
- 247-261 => 2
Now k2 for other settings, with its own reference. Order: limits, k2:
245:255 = 1.47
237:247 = 0.97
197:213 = 1.26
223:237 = 1.05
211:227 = 1.05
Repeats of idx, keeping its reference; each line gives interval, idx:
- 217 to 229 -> 224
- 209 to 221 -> 210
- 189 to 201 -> 200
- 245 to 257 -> 256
